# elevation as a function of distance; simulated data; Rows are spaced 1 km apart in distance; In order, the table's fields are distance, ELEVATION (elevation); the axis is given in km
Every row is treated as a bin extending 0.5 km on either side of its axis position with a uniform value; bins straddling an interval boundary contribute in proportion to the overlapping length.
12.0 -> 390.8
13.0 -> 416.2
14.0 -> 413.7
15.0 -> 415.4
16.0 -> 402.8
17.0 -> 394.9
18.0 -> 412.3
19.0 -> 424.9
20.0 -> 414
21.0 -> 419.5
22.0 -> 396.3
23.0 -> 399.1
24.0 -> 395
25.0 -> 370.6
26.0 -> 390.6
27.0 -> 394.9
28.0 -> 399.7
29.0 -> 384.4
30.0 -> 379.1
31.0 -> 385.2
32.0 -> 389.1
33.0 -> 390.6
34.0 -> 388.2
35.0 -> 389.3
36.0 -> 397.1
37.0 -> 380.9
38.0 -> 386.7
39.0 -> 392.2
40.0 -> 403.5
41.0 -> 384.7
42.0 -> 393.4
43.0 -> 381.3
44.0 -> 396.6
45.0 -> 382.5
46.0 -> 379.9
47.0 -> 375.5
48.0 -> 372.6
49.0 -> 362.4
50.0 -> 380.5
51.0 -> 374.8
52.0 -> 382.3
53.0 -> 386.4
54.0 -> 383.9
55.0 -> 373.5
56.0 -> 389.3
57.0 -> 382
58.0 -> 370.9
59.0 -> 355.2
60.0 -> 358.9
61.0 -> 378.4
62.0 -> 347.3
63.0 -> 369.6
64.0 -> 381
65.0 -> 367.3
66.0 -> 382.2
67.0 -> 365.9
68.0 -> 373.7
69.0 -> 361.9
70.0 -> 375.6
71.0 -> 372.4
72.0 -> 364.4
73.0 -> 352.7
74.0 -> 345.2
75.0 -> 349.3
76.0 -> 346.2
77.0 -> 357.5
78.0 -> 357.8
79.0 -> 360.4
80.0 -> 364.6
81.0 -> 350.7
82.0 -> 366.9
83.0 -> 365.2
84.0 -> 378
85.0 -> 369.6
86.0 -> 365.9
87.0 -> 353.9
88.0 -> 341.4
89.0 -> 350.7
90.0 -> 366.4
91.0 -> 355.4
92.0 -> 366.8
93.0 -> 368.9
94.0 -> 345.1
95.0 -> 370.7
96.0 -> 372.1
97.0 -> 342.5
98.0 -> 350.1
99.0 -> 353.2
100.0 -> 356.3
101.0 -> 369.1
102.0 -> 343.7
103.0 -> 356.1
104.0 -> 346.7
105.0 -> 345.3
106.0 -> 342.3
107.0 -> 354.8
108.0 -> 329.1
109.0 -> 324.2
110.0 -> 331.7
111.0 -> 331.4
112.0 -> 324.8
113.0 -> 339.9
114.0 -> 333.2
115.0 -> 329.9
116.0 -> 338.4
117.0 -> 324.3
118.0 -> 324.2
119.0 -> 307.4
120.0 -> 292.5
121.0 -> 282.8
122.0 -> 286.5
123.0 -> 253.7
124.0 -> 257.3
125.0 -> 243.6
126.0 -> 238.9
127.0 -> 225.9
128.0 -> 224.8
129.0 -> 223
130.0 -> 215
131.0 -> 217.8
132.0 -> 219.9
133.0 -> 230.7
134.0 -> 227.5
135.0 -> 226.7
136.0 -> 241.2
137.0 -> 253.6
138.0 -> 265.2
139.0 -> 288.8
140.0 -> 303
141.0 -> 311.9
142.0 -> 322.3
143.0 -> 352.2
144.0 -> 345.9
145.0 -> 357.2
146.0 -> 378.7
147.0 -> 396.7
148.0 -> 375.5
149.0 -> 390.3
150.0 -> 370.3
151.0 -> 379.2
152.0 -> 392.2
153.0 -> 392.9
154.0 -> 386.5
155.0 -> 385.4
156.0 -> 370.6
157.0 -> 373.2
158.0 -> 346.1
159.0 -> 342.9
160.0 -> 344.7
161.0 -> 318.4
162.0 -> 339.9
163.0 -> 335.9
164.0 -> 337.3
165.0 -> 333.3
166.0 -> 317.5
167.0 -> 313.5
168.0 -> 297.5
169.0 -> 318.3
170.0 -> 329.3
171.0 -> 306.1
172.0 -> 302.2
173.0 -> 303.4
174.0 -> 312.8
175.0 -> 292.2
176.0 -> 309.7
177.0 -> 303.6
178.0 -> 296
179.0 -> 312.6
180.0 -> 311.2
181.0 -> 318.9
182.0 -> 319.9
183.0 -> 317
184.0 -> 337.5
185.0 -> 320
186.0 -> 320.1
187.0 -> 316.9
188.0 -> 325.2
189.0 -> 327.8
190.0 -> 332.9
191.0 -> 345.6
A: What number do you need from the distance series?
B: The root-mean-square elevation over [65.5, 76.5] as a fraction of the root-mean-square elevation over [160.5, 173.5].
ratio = 1.13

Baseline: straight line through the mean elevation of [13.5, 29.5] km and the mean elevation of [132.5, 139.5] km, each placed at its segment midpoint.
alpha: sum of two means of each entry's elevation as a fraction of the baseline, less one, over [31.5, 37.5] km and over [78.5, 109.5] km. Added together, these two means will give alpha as 0.18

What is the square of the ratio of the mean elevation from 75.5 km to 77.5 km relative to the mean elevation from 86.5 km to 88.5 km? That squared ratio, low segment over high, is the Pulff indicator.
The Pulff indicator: 1.02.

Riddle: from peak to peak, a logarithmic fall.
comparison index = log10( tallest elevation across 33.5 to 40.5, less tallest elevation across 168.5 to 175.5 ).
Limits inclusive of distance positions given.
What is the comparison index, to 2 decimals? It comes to 1.87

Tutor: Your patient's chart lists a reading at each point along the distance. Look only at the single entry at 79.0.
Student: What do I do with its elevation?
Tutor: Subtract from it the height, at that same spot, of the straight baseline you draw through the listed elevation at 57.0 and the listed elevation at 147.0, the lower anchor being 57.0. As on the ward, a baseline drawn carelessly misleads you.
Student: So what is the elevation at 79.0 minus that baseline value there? -25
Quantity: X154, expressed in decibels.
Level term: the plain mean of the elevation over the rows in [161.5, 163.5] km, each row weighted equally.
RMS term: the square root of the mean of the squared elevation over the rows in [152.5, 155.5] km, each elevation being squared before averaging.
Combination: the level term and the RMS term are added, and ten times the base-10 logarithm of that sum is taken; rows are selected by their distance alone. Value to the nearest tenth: 28.6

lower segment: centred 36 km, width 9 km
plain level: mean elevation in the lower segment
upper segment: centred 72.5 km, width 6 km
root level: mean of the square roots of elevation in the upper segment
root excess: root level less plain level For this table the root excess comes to -372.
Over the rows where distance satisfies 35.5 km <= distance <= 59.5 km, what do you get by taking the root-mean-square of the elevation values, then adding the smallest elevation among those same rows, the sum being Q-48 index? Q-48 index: 737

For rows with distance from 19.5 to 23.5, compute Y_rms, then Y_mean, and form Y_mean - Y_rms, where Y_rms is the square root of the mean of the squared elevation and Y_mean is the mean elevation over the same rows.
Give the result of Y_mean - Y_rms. -0.12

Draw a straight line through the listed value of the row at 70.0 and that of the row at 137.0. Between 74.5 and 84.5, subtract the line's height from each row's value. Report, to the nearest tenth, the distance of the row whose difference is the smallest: 76.0 km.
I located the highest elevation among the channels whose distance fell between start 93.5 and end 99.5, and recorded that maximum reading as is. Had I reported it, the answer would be 372.1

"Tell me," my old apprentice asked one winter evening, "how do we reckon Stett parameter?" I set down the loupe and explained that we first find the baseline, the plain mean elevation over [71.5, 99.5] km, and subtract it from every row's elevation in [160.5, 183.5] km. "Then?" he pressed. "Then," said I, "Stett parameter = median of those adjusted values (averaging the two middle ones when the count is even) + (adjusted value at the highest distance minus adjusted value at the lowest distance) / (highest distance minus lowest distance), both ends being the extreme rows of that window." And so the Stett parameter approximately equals -45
